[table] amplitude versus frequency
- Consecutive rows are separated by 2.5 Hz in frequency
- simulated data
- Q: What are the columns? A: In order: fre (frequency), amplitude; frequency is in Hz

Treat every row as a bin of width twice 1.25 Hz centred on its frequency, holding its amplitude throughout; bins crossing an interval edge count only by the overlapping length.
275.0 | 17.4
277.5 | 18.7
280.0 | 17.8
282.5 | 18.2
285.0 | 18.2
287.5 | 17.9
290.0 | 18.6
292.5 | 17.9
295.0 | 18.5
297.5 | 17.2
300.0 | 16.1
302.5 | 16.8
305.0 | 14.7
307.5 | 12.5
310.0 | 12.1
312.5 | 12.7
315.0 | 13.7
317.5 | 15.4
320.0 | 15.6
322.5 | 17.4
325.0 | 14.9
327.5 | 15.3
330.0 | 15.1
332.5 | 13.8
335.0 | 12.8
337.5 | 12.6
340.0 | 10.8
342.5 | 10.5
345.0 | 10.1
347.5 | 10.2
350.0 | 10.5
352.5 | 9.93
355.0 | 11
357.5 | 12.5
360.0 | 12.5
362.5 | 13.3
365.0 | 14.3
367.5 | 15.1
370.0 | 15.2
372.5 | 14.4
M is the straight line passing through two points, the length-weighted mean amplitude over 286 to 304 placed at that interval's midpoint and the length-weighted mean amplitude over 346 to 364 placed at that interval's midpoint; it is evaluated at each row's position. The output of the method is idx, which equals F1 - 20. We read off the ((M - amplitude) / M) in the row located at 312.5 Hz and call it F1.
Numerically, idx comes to -19.81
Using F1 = 0.194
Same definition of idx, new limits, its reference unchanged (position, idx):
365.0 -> -20.37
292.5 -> -20.01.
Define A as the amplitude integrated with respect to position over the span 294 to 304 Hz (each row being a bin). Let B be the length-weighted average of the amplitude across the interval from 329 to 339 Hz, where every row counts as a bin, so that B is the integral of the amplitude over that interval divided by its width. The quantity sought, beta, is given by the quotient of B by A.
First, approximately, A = 171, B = 13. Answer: 0.08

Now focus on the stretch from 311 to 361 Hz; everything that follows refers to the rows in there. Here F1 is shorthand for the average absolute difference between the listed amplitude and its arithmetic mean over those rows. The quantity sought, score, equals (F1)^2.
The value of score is 3.3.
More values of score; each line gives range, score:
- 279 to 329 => 3.2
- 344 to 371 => 3.0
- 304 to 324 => 2.3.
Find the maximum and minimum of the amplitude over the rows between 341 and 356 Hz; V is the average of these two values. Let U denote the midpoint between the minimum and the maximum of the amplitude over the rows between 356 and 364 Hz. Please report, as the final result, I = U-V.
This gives 2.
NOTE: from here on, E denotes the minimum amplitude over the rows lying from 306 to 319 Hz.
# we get 12.1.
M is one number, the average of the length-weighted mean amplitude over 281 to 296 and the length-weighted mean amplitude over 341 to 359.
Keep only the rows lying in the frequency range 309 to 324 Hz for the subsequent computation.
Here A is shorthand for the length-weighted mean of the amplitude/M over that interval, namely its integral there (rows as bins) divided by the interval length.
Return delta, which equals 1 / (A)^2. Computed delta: 1.0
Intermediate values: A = 1.01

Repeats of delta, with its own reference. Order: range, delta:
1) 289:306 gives 0.7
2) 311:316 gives 1.2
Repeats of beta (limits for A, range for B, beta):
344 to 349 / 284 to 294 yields 0.36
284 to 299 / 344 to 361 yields 0.04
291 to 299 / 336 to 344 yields 0.08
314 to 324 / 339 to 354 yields 0.07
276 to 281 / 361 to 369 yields 0.16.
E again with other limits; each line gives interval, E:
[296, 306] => 14.7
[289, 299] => 17.2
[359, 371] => 12.5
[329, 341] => 10.8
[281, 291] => 17.9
